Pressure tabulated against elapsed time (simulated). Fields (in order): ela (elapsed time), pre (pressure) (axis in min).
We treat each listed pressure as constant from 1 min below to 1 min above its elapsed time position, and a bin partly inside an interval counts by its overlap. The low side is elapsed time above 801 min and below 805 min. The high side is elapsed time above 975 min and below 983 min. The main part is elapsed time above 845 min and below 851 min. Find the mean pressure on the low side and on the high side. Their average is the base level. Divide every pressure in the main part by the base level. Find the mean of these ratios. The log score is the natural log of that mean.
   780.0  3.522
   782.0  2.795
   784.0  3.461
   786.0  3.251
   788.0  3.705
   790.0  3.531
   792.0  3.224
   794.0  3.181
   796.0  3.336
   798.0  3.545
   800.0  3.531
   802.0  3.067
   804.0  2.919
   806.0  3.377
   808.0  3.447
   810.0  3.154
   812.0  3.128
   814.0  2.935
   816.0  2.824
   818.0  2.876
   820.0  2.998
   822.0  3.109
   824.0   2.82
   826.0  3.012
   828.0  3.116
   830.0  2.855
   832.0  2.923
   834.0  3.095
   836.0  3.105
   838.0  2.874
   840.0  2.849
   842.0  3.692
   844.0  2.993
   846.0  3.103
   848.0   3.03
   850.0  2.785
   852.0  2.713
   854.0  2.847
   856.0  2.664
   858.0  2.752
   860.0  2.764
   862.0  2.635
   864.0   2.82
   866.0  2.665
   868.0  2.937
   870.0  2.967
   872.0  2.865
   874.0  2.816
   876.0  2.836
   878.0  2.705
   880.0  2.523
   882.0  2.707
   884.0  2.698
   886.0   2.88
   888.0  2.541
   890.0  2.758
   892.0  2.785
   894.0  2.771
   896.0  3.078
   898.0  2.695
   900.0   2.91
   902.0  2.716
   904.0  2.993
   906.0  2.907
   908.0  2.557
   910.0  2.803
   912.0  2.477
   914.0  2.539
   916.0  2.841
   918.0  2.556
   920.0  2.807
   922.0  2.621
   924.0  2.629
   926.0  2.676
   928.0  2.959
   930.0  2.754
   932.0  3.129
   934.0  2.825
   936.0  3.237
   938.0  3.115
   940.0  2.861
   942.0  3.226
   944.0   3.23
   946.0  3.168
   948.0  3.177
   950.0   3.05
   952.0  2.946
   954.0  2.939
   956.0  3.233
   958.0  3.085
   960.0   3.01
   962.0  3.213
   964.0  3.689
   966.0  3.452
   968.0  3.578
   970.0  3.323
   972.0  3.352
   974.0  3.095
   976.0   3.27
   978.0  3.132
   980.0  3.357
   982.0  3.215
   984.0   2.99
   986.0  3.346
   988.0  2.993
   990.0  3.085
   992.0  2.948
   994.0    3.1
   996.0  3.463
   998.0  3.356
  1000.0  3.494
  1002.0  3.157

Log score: -0.05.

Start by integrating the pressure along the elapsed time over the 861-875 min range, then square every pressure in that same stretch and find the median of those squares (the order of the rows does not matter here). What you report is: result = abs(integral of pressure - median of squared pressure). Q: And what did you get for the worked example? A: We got 31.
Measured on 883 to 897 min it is 31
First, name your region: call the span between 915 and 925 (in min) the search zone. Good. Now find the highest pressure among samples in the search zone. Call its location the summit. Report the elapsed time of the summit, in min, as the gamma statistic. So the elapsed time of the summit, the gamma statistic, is 916.0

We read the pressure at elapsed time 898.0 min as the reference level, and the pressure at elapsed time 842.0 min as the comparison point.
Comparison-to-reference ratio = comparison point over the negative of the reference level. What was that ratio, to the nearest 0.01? -1.37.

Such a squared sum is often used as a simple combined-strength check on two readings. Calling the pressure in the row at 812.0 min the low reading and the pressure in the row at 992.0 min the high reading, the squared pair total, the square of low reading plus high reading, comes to 37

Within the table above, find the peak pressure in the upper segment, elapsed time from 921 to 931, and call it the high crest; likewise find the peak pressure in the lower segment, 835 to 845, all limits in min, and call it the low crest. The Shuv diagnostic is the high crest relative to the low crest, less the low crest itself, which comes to -2.9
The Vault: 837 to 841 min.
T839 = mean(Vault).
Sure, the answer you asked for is 2.86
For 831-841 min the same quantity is 2.97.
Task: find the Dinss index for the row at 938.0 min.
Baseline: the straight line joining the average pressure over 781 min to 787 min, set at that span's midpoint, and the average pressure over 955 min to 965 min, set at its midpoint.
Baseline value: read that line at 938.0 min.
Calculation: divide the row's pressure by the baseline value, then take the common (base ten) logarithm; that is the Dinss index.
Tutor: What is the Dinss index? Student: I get -0.017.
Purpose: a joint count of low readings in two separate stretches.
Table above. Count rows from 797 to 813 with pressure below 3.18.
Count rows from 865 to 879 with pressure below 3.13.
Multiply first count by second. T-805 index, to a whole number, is 28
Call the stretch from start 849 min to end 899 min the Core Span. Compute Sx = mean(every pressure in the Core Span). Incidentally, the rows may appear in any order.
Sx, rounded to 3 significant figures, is 2.77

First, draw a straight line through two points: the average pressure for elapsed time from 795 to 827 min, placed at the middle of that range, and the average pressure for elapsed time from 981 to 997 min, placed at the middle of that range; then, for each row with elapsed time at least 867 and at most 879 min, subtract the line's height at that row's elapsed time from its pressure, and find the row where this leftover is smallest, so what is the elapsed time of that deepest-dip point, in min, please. 878.0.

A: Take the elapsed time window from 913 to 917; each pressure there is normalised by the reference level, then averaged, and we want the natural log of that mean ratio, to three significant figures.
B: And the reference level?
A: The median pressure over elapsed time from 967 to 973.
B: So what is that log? -0.220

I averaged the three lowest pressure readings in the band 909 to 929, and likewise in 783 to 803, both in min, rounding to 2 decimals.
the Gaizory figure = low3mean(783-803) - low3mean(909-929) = 0.63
